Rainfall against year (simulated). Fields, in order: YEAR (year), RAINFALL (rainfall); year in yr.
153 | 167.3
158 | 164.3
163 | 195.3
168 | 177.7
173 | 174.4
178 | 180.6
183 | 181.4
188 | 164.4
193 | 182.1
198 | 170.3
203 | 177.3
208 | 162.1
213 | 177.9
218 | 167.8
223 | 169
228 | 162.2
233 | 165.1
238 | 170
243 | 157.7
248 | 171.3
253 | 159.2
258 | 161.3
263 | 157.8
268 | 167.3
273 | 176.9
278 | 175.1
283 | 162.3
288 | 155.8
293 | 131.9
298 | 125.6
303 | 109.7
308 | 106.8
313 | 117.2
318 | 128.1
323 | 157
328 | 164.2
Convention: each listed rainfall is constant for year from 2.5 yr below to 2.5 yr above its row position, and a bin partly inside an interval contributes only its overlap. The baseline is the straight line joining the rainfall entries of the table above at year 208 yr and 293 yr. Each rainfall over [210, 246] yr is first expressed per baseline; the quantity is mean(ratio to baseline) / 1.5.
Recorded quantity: 0.72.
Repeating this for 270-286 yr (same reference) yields 0.83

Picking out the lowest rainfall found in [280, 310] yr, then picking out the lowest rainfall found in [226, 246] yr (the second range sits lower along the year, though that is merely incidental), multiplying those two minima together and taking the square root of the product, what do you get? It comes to 130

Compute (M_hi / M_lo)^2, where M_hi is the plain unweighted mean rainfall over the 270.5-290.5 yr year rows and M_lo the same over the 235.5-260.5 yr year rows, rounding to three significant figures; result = 1.04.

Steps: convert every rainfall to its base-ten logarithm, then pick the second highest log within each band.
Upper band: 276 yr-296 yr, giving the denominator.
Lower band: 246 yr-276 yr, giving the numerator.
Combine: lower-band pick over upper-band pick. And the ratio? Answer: 1.01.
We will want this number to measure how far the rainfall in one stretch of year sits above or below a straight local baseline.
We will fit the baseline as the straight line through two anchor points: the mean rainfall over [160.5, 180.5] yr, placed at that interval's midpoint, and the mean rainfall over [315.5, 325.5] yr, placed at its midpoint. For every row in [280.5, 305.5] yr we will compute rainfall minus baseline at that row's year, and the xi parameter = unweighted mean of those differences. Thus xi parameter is -13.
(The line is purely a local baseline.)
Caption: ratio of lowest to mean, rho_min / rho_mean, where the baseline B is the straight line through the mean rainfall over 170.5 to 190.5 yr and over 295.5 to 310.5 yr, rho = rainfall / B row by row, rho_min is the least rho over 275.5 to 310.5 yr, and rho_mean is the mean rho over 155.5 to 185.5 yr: 0.96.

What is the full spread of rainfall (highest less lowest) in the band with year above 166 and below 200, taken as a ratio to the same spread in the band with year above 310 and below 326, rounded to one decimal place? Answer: 0.4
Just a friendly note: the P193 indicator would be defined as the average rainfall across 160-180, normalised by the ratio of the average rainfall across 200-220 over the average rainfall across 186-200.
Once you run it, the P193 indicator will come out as 183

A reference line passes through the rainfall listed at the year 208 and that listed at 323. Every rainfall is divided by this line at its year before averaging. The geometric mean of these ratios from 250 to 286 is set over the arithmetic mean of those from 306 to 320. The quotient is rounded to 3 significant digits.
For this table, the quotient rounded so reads 1.39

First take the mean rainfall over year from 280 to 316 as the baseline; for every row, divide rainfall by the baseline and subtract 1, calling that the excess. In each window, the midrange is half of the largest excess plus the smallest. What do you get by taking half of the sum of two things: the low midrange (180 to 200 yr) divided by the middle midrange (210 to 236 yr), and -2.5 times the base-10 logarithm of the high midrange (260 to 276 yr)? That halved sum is 1.2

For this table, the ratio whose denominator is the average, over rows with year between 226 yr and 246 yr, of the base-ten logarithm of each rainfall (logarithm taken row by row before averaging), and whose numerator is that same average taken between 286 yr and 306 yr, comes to 0.95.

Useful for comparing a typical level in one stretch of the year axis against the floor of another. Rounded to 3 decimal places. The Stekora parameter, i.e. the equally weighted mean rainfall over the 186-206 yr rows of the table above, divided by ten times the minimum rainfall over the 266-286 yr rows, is 0.107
